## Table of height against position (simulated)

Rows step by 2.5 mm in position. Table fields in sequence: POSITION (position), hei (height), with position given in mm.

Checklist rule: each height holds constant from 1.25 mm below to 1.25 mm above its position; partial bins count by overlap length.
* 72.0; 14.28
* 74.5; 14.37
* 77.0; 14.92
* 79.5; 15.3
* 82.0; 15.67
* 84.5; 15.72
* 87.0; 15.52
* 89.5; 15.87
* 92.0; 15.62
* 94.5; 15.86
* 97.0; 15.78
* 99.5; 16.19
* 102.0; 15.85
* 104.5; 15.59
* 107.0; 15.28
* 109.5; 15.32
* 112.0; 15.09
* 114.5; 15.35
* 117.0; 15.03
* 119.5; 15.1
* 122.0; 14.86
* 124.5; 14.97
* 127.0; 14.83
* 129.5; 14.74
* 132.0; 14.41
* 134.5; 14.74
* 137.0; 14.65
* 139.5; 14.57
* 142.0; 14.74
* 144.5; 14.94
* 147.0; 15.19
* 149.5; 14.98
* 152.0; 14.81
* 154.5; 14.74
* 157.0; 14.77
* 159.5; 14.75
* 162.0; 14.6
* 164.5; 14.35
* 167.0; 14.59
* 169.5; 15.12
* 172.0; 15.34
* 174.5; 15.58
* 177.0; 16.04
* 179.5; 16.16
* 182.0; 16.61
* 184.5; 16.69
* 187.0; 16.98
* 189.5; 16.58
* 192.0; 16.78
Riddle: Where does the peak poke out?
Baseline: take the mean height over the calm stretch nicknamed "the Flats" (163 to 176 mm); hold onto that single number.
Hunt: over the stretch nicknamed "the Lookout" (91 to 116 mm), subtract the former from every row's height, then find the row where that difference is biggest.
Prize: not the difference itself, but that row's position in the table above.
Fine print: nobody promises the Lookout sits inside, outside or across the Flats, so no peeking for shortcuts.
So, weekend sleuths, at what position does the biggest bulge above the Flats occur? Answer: 99.5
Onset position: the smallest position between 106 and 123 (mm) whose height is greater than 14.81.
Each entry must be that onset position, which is 107.0 mm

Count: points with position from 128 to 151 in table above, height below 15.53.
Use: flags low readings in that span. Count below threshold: 9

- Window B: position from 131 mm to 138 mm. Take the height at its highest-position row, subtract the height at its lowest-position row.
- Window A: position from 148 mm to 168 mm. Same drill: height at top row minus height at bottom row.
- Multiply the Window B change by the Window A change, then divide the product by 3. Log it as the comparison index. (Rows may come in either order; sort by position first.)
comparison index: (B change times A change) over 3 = -0.03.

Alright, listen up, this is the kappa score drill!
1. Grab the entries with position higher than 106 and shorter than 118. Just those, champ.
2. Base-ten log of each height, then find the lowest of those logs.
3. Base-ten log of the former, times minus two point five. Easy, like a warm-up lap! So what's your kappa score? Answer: -0.177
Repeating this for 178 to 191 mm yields -0.206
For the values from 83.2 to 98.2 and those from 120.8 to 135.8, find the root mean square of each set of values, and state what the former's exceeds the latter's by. 1.0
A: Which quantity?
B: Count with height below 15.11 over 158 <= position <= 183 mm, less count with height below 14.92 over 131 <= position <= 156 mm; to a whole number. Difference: -3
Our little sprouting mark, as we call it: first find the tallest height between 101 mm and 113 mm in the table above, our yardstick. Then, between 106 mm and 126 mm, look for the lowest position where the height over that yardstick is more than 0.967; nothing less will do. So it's 114.5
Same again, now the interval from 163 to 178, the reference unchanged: 172.0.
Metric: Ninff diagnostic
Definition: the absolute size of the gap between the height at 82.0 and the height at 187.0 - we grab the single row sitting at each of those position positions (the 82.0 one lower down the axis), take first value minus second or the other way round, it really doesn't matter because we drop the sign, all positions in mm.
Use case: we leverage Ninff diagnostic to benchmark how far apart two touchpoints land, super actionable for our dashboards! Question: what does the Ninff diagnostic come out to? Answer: 1.31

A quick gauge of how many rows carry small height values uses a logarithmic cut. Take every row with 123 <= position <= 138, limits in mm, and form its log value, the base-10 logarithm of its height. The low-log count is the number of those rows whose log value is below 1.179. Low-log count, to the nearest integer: 6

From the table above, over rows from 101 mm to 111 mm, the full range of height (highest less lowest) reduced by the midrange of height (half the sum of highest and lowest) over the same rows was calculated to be -15.0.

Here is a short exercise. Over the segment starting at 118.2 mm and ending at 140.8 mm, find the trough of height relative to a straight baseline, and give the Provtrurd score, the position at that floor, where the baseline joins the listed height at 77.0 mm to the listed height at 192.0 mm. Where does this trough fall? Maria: 132.0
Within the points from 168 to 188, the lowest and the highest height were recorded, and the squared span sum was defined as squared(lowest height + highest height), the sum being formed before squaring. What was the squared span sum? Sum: 1030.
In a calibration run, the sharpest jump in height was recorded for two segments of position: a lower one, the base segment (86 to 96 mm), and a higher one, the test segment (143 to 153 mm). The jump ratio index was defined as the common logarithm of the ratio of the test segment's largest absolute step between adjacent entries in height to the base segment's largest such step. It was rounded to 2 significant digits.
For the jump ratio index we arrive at -0.15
